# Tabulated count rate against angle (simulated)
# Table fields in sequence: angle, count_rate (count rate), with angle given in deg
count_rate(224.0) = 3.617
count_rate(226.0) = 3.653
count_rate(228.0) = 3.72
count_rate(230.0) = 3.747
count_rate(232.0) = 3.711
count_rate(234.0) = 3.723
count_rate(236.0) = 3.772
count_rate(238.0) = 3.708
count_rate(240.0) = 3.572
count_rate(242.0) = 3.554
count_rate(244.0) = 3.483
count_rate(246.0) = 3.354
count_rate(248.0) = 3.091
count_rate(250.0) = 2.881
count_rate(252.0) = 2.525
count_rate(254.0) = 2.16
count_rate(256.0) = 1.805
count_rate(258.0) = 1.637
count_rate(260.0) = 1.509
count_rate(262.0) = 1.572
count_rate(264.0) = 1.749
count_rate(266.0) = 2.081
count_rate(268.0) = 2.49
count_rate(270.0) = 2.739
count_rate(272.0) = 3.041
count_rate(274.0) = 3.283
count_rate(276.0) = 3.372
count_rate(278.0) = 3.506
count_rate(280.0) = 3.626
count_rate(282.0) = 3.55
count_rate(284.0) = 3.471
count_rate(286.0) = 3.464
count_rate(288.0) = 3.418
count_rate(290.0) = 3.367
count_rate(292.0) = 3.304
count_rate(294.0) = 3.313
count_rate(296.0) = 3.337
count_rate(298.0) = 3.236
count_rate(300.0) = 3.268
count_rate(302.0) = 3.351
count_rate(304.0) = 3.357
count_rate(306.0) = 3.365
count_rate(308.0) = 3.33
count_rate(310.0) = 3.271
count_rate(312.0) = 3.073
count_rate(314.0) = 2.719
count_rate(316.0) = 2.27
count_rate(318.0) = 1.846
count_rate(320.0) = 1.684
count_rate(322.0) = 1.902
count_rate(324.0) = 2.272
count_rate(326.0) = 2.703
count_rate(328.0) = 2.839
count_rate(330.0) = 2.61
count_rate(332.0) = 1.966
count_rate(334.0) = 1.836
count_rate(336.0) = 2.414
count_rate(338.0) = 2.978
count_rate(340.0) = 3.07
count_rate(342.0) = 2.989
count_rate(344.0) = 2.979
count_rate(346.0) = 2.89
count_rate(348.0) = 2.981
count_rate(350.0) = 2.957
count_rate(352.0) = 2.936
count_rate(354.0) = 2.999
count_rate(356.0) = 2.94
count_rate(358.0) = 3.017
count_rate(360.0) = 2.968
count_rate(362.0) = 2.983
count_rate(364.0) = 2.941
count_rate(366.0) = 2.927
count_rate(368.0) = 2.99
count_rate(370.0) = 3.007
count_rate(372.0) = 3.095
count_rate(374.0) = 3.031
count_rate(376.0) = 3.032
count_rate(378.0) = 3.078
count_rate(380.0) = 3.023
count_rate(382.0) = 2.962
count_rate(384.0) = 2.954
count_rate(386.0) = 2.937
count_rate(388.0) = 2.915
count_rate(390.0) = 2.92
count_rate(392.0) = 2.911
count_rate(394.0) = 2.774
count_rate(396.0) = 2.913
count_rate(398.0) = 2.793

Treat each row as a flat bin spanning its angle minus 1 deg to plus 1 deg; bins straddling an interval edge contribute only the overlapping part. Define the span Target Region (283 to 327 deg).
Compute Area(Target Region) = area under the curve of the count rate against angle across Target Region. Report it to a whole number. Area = 131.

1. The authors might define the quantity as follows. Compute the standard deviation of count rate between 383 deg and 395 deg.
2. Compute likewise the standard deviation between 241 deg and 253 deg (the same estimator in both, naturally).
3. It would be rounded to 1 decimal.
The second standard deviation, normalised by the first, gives 6.1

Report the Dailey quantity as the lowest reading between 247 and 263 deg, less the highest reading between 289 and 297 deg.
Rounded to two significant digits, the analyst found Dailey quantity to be -1.9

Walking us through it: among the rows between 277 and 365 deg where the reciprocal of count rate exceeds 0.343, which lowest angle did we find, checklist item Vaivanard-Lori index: 314.0 deg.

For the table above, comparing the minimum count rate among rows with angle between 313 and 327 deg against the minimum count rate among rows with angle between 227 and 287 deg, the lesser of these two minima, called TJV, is 1.51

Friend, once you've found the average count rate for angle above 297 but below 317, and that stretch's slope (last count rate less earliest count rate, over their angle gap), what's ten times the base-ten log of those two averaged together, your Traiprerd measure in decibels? 1.9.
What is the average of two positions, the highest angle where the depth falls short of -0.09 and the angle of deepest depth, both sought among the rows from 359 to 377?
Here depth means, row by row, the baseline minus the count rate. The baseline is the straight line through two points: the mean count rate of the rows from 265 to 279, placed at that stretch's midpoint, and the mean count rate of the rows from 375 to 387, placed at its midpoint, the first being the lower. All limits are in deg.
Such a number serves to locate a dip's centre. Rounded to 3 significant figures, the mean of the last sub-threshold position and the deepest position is 369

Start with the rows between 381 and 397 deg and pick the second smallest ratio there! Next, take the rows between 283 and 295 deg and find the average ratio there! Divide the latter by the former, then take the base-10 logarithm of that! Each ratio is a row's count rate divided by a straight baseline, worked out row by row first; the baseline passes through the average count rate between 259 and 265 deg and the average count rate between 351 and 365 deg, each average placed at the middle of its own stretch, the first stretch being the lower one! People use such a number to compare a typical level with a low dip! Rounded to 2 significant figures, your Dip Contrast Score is 0.31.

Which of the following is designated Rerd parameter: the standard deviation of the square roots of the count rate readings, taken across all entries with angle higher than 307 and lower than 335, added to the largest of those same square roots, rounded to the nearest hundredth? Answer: 2.00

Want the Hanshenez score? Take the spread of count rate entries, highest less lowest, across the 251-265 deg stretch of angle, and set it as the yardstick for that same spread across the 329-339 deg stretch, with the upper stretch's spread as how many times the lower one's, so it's 1.1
